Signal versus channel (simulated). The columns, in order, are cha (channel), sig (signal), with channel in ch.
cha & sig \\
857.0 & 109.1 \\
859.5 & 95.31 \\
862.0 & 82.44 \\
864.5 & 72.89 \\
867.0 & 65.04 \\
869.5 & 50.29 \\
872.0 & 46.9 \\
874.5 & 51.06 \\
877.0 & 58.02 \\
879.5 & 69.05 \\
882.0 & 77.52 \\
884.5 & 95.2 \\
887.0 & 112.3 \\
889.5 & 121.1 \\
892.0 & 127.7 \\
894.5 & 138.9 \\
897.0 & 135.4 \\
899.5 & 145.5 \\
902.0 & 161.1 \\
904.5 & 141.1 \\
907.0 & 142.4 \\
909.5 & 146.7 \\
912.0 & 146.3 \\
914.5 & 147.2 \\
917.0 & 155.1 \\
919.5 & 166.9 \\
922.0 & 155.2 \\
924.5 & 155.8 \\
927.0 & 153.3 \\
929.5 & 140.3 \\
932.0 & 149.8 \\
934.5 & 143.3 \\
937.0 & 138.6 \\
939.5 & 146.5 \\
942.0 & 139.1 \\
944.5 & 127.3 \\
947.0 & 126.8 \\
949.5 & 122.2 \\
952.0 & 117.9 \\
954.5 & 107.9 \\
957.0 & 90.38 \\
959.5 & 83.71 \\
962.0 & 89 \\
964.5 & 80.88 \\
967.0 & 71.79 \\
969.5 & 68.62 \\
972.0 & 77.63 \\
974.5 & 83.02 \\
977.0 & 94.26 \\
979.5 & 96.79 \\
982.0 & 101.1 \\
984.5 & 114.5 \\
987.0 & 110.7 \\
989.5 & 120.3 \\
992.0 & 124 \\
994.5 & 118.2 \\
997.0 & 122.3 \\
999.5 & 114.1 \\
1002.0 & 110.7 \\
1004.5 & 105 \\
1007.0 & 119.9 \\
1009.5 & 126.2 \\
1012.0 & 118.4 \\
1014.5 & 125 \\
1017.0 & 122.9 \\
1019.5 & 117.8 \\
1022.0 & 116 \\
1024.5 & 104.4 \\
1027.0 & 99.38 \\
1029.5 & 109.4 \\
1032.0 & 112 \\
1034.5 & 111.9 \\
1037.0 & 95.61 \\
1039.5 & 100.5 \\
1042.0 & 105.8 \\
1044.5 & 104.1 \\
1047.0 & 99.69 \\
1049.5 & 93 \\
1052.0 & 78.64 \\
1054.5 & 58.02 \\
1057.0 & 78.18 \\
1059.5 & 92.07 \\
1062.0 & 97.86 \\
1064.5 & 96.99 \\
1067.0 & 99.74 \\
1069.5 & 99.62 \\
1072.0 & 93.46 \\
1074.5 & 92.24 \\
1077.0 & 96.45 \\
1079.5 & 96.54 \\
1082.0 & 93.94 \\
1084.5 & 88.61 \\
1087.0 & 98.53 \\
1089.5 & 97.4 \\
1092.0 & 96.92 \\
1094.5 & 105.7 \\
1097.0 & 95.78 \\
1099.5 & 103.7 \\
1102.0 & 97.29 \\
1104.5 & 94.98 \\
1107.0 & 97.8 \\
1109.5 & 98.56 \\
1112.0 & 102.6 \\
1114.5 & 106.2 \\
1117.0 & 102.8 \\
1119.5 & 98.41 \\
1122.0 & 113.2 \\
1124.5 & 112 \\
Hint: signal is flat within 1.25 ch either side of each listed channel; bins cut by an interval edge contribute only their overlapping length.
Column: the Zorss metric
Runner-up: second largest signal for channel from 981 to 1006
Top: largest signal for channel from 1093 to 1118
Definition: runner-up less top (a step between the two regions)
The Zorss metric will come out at 16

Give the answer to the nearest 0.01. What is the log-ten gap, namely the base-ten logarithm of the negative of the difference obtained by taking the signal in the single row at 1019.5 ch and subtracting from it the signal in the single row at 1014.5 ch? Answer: 0.86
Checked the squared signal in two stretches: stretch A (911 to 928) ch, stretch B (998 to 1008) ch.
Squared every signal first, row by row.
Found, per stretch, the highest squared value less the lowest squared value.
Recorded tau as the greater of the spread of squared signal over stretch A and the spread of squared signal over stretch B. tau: 6452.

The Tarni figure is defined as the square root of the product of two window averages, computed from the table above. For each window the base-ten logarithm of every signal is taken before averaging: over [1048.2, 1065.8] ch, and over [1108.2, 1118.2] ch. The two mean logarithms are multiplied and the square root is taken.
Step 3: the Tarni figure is 1.97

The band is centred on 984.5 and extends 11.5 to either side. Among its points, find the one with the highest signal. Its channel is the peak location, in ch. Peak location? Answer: 992.0 ch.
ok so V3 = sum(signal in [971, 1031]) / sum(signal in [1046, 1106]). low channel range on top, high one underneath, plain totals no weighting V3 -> 1.18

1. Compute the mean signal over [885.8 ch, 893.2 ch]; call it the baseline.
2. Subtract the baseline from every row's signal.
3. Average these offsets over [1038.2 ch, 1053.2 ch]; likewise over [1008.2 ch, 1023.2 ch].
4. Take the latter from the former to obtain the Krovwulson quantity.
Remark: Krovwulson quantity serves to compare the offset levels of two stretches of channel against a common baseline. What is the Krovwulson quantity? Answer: -24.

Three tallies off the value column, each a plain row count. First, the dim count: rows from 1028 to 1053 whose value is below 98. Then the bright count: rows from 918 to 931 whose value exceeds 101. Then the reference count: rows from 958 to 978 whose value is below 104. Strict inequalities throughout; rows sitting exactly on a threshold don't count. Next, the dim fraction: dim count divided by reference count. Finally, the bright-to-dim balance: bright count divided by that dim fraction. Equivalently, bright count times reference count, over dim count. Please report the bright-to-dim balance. 13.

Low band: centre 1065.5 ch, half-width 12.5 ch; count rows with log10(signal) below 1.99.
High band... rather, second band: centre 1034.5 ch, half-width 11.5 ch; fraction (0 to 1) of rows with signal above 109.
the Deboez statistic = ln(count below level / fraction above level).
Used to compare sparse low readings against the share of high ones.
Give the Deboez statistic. 3.04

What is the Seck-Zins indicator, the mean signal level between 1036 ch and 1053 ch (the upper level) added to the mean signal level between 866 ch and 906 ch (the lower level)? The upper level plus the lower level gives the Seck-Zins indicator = 197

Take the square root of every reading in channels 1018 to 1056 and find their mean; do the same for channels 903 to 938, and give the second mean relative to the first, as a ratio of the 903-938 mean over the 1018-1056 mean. 1.22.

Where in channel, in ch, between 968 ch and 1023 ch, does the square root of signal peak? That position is 1009.5 ch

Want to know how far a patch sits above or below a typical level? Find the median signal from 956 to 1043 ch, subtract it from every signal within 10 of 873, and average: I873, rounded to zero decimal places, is -48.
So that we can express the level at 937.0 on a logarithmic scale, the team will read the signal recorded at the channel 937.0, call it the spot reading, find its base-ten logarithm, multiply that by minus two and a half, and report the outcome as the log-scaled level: -5.35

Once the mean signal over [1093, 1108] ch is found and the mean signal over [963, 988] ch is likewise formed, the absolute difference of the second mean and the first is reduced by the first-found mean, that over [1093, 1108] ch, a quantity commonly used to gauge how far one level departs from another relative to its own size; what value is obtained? -90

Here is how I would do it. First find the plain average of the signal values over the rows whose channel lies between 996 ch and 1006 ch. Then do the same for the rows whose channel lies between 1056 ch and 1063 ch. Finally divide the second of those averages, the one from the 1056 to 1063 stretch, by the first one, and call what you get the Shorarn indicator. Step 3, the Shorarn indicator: 0.79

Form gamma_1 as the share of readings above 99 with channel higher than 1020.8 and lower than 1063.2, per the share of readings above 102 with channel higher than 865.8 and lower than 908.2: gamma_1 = 1.11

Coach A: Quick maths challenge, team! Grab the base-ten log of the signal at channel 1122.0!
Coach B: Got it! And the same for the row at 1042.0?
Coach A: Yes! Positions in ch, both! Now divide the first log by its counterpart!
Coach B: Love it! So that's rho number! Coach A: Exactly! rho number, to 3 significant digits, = 1.01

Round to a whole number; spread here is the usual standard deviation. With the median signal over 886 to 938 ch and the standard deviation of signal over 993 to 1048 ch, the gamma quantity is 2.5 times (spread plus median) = 386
